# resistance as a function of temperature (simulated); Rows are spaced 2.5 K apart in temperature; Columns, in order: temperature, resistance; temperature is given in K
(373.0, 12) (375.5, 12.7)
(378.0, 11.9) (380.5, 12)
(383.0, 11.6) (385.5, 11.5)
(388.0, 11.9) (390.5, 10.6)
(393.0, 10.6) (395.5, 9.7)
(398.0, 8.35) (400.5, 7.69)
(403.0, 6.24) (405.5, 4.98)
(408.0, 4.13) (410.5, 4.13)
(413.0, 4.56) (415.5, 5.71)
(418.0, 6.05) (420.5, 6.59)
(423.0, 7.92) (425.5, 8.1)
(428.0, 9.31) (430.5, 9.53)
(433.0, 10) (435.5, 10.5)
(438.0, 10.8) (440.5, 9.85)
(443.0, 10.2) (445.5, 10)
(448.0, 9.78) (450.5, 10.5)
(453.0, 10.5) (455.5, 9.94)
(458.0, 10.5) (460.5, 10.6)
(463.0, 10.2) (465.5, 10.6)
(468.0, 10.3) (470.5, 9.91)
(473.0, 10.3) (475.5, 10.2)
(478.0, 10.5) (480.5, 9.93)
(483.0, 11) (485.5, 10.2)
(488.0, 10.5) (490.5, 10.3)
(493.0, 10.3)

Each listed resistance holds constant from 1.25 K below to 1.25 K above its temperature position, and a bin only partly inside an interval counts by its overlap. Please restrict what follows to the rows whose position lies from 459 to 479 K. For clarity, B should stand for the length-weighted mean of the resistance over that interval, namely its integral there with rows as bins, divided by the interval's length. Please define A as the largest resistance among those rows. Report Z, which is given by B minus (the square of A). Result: -102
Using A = 10.6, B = 10.3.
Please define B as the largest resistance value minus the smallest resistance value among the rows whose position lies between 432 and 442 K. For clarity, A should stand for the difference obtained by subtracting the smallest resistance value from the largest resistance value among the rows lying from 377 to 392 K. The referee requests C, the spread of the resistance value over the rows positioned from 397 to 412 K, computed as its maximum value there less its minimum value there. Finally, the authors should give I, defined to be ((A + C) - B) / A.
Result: 3.3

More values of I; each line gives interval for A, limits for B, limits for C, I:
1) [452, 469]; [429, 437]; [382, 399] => 4.9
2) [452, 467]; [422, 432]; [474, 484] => 0.2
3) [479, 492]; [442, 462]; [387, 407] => 6.7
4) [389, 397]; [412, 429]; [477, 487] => -3.1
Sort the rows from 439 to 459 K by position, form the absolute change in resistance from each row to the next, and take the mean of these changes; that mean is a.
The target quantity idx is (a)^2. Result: 0.14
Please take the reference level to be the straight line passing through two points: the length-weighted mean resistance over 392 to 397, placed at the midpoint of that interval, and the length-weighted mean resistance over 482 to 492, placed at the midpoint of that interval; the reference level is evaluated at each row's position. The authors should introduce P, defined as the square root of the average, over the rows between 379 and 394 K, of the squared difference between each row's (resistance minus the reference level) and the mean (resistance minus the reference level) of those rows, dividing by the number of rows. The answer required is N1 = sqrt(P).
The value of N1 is 0.76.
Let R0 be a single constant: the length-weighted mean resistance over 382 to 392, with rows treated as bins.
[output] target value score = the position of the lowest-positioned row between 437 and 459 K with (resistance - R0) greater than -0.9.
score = 438.0 K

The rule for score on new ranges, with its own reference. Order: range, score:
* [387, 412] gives 388.0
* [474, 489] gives 478.0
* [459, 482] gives 460.5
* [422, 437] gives 435.5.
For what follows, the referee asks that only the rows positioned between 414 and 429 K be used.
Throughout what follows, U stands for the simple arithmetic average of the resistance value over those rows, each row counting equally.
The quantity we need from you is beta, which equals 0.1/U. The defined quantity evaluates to 0.0137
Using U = 7.3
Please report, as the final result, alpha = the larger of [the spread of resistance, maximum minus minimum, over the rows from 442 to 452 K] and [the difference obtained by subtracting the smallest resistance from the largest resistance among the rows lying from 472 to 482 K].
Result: 0.7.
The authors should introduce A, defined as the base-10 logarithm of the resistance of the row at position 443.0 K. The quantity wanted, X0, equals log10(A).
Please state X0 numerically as 0.004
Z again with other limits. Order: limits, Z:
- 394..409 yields -87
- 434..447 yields -106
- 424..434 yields -91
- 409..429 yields -80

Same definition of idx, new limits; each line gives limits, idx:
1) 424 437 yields 0.36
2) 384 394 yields 0.32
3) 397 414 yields 0.60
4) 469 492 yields 0.22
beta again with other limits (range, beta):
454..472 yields 0.0097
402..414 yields 0.0208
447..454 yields 0.0097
